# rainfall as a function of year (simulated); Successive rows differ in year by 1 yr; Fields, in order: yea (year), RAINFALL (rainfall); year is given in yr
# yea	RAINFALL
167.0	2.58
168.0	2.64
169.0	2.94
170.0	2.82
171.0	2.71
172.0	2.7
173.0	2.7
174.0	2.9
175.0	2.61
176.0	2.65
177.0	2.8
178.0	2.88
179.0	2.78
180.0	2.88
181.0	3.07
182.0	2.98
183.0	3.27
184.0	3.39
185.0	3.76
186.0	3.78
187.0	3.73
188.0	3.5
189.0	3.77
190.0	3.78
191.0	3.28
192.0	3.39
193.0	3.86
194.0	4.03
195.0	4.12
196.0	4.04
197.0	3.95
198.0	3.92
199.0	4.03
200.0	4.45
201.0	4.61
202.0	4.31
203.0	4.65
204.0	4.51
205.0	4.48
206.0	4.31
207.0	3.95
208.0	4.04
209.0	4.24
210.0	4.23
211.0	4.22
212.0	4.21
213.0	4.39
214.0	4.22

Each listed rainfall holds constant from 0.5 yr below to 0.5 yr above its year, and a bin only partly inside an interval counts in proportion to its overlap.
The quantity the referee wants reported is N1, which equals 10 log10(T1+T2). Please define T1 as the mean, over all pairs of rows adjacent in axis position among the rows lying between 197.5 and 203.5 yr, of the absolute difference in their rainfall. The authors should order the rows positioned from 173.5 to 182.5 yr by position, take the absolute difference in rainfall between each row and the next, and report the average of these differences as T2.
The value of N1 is -4.0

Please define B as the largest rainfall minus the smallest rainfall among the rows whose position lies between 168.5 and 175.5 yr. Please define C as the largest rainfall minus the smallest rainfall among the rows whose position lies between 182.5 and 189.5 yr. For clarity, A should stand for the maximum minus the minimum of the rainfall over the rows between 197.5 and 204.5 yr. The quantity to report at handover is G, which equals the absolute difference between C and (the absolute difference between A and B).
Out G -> 0.1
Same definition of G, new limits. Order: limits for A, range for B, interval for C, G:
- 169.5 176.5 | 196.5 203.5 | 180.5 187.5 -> 0.4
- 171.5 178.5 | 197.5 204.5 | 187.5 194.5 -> 0.3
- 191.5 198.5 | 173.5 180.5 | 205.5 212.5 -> 0.1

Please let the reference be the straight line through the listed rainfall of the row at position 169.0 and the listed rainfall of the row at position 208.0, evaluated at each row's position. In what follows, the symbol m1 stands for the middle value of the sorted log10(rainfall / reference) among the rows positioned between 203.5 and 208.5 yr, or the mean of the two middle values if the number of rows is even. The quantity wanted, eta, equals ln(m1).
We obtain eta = -3.4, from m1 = 0.034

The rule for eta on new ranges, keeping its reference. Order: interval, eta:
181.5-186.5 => -5.7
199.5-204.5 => -2.7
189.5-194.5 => -3.6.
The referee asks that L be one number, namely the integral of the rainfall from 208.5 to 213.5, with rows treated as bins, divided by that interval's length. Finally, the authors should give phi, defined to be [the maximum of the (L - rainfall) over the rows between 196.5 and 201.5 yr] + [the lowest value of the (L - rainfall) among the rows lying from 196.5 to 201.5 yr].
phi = 0.0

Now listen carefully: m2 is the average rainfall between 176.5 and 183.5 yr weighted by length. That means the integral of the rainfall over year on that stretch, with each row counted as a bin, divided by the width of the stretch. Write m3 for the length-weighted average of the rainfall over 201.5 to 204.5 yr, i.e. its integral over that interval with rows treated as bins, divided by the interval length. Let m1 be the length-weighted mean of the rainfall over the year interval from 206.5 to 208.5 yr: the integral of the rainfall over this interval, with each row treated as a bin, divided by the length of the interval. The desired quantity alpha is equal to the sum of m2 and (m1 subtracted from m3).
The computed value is 3.4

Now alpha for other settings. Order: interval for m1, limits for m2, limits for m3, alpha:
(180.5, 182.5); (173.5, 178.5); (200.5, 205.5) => 4.3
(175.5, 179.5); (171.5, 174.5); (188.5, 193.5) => 3.6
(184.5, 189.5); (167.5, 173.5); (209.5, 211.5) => 3.3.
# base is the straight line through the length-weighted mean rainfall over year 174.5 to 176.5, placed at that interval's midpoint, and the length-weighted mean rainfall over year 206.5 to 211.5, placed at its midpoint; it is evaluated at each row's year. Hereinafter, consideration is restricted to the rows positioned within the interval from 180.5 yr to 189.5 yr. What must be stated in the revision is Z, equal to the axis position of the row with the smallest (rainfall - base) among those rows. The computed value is 182.0 yr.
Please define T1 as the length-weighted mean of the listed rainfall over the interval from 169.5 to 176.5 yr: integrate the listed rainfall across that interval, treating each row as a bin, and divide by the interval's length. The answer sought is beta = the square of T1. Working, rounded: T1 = 2.7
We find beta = 7.4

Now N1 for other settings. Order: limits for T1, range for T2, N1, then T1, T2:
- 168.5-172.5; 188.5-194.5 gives -4.8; 0.08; 0.25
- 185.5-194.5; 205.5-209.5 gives -3.5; 0.23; 0.22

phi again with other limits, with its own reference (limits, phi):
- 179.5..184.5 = 2.2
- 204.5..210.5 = 0.1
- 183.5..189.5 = 1.3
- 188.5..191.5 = 1.5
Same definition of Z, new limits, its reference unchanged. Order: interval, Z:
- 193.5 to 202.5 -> 198.0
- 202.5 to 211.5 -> 207.0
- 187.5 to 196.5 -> 191.0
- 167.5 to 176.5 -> 176.0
